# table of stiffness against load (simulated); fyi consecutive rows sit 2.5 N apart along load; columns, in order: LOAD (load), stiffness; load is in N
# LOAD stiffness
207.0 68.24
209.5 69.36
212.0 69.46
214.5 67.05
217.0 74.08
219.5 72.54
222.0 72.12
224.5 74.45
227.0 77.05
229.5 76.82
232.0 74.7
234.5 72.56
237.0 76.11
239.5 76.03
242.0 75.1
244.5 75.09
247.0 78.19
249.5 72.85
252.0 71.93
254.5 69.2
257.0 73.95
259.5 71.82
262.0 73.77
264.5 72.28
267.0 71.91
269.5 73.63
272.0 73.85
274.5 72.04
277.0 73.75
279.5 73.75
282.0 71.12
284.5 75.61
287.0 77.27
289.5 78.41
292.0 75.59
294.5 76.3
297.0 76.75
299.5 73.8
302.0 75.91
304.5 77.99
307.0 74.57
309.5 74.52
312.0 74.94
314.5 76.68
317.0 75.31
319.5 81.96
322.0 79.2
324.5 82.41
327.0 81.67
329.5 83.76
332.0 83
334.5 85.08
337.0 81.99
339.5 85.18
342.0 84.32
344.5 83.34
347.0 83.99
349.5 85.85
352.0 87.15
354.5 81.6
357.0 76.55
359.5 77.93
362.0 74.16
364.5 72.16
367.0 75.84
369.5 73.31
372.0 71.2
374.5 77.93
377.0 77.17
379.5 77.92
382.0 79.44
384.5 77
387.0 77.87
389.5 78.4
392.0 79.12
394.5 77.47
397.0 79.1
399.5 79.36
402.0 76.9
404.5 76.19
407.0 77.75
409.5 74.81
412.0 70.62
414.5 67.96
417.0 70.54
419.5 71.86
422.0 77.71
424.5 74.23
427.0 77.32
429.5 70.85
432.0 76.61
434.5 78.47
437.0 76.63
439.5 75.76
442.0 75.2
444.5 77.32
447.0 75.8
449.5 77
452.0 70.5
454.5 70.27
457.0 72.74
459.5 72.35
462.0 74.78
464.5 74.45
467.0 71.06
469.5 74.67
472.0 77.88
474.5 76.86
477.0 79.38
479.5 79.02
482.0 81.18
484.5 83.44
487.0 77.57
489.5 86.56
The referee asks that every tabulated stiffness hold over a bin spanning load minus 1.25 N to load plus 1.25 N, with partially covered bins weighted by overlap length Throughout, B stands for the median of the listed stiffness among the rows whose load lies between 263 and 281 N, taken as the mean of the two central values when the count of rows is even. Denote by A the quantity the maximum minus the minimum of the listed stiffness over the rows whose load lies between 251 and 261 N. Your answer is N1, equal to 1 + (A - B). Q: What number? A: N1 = -68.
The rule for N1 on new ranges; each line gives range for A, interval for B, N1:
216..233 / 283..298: -71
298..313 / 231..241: -70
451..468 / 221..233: -69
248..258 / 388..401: -73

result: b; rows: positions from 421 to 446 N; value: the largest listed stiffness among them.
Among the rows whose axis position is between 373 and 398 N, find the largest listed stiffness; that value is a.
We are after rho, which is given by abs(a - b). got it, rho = 1.0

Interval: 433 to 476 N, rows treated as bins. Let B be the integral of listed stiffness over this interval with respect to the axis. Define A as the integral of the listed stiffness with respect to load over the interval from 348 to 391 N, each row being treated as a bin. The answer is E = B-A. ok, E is -126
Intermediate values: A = 3344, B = 3218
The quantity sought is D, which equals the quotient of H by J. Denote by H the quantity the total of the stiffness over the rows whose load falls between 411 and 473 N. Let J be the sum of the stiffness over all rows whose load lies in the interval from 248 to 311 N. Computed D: 1.00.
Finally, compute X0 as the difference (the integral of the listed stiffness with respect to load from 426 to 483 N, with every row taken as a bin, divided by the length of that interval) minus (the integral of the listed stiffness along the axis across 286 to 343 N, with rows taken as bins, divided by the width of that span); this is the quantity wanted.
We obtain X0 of -3.5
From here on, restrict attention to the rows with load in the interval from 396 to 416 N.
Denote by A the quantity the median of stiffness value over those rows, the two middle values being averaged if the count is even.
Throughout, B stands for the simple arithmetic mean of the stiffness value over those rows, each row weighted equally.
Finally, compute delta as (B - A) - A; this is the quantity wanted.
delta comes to -78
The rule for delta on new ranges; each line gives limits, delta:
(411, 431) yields -70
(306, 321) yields -74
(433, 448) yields -76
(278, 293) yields -76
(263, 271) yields -72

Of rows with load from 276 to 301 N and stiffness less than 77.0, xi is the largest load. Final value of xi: 299.5 N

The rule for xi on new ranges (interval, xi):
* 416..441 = 439.5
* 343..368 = 367.0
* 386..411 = 409.5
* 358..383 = 372.0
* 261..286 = 284.5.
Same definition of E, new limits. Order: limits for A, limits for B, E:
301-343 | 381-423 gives -165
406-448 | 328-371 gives 341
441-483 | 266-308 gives -18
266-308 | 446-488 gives 40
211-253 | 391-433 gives 52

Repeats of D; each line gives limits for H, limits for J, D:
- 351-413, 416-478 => 1.03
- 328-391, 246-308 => 1.07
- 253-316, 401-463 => 1.00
